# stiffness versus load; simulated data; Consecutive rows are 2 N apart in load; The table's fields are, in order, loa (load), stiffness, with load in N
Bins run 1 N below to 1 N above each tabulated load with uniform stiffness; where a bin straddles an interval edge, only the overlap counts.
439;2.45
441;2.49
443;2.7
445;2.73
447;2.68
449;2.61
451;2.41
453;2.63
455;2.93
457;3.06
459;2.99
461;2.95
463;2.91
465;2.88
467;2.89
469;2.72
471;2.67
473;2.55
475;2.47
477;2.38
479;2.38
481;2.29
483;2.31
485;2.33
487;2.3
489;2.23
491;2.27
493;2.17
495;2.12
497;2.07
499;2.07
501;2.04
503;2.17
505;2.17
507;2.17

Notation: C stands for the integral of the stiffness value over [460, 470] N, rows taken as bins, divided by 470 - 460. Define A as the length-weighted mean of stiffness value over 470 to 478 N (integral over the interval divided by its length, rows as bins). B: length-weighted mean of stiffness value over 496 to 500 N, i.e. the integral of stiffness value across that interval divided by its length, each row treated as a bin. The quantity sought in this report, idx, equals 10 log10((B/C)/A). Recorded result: -5.4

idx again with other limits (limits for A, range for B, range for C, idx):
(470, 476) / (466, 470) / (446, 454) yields -3.7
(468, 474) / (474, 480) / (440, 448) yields -4.6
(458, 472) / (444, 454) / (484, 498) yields -3.8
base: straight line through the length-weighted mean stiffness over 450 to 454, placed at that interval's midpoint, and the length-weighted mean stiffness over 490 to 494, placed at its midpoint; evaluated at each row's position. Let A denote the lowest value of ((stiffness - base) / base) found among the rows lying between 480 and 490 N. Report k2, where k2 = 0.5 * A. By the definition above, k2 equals 0.00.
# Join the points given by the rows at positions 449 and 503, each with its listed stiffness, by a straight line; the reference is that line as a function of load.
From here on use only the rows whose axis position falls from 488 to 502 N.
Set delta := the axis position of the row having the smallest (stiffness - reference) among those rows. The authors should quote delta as 497 N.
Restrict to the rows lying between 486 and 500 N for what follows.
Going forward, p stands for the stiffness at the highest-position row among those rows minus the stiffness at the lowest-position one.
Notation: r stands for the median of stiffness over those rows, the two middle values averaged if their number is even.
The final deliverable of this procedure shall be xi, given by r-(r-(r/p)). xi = -9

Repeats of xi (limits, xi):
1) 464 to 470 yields -18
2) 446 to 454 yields -52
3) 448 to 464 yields 10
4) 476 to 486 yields -47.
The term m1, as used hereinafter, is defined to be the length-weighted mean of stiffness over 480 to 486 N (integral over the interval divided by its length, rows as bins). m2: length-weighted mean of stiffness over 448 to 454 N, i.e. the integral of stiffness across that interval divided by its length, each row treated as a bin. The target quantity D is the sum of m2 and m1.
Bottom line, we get 4.9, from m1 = 2.31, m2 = 2.55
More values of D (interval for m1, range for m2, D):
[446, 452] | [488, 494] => 4.8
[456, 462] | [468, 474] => 5.6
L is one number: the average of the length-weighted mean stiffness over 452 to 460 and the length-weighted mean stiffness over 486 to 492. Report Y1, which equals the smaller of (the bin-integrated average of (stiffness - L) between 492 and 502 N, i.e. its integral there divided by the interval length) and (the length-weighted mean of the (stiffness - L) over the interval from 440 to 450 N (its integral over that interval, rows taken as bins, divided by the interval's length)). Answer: -0.49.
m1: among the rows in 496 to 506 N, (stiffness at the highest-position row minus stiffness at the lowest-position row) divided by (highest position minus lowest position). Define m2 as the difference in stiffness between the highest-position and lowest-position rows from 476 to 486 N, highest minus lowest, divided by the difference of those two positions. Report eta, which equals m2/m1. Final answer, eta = -0.5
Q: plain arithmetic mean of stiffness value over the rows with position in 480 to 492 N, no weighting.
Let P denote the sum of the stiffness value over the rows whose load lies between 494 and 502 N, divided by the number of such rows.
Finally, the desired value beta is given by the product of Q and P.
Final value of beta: 4.7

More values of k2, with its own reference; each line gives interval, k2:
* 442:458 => -0.02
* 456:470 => 0.07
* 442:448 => 0.02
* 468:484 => 0.00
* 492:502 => -0.03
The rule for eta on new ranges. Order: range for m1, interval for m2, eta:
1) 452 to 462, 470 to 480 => -0.9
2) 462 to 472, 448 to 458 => -1.9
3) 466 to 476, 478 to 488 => 0.2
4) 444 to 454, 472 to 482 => 2.6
